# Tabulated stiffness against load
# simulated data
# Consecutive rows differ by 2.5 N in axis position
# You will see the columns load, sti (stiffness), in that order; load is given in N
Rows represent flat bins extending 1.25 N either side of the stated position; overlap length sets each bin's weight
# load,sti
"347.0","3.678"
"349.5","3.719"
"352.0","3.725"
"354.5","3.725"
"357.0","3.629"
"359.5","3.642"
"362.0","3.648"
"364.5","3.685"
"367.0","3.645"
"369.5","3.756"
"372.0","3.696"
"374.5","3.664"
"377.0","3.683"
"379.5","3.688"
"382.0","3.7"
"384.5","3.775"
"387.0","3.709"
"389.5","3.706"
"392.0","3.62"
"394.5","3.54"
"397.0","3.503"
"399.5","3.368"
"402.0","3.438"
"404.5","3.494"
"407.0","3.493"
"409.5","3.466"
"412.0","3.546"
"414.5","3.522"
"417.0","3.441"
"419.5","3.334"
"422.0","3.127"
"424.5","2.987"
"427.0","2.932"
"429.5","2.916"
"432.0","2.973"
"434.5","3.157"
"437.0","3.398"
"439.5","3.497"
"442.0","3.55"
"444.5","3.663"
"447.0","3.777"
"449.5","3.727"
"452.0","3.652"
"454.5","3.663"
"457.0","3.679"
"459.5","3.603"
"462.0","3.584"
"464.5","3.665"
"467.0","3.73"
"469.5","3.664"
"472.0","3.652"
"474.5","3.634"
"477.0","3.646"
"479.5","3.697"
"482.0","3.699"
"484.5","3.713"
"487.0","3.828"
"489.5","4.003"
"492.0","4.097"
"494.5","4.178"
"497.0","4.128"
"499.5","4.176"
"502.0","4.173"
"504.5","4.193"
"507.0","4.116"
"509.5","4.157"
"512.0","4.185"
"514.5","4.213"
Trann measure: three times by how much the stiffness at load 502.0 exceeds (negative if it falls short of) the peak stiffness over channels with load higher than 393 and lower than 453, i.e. 1.19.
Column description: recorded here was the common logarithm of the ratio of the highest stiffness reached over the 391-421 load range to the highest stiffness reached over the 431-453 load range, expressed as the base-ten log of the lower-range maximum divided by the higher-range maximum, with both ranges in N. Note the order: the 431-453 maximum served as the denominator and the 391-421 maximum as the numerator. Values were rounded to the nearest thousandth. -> -0.018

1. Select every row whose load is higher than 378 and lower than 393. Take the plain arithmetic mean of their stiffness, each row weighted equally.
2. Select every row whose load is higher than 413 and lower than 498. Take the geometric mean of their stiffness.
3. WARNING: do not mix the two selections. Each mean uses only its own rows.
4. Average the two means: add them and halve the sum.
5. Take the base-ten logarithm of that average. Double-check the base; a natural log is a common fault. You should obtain 0.560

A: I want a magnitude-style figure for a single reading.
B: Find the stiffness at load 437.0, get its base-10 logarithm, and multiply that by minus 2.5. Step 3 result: -1.33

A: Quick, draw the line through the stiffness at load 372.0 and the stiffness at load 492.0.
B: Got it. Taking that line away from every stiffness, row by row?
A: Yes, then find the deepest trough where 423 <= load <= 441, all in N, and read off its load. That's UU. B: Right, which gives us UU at 429.5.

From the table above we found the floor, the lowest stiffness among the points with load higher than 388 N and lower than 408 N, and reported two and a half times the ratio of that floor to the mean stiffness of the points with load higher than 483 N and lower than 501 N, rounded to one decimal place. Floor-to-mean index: 2.1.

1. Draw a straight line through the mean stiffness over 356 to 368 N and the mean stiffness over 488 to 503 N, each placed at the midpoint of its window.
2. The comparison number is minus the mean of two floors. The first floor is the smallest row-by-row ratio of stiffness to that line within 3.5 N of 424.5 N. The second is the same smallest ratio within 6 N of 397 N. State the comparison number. -0.823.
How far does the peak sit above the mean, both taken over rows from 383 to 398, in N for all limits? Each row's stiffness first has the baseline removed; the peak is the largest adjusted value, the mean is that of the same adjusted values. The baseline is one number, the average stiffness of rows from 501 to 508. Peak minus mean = 0.13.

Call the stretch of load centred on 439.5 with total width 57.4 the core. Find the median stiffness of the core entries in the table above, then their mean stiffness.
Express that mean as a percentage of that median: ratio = 97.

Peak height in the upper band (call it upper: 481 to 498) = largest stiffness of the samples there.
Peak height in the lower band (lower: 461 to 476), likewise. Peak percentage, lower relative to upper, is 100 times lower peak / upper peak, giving 89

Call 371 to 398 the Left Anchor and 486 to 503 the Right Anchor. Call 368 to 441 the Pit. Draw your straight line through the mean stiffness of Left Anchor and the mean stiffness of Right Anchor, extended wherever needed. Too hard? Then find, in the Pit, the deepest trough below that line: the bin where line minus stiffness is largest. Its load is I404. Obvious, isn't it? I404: 429.5 N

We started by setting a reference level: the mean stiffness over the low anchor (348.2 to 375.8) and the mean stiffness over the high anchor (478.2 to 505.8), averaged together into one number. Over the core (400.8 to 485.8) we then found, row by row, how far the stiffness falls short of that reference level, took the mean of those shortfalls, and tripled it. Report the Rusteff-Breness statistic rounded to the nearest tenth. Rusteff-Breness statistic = 1.0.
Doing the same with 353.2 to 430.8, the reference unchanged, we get 1.0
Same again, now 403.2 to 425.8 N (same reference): 1.4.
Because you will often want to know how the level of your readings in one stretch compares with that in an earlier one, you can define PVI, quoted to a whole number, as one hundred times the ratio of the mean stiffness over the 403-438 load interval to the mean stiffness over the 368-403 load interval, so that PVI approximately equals 90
